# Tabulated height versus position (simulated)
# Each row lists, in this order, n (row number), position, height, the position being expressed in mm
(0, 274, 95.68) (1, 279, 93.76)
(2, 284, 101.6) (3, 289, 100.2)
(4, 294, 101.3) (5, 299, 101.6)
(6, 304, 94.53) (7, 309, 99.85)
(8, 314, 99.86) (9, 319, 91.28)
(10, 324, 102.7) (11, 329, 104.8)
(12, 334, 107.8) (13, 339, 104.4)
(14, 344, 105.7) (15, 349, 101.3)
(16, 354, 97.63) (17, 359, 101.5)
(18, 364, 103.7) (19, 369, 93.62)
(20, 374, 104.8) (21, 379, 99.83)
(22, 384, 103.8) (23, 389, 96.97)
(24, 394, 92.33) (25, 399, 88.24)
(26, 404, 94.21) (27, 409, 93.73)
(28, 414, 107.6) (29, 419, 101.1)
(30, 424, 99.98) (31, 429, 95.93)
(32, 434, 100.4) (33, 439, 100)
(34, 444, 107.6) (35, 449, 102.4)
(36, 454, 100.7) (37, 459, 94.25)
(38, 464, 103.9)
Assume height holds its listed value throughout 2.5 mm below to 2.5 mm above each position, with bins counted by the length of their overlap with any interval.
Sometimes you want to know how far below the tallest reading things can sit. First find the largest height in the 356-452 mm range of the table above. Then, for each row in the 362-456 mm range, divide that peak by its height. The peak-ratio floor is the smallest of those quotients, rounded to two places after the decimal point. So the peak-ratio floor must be 1.00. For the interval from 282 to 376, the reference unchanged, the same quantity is 1.00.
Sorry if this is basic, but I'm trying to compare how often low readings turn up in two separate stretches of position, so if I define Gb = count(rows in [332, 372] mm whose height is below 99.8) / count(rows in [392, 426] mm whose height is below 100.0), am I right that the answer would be 0.40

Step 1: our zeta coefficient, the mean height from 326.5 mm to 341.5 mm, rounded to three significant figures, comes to 106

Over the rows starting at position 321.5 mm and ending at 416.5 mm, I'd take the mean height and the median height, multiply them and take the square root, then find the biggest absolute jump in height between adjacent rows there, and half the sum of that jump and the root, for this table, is 57.4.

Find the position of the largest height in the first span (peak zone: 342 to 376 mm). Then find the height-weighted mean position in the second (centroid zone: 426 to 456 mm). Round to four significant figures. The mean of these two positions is 392.8 mm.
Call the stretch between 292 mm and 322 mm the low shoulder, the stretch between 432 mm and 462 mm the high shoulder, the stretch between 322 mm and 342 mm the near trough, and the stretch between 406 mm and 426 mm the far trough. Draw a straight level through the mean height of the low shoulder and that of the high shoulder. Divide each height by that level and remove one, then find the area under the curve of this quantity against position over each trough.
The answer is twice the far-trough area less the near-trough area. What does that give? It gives -1.2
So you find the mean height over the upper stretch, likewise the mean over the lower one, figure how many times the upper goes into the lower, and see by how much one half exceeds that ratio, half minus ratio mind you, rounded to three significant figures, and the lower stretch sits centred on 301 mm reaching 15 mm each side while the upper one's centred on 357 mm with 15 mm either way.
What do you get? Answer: -0.490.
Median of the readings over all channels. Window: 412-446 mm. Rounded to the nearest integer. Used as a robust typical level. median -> 100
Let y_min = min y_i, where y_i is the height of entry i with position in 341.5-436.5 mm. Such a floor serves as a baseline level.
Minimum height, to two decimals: 88.24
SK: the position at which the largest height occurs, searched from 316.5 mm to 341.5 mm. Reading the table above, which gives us 334 mm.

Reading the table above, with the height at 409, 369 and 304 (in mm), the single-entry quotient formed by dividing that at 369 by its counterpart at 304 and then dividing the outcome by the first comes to 0.0106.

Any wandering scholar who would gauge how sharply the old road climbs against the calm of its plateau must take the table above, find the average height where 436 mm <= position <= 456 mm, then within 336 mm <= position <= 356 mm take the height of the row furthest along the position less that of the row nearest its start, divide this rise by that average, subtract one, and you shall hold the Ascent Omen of -1.07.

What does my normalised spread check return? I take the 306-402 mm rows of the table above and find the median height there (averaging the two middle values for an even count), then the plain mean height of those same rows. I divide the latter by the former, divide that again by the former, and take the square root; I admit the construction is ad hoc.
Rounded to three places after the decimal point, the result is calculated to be 0.099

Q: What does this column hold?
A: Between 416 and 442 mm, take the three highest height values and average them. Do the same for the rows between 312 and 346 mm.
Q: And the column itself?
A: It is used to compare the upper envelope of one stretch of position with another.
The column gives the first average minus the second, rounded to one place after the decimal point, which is -5.6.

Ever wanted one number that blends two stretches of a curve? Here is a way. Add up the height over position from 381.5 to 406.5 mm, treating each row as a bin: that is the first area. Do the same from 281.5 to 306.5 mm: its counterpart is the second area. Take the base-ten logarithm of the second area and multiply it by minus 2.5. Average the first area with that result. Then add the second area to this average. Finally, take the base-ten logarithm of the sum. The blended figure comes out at 3.566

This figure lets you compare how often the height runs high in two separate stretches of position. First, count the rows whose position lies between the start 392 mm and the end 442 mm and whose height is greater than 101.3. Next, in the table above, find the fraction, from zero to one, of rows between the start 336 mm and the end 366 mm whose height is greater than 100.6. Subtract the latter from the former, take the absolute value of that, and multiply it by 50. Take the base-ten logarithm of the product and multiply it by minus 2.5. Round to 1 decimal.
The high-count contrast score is -2.3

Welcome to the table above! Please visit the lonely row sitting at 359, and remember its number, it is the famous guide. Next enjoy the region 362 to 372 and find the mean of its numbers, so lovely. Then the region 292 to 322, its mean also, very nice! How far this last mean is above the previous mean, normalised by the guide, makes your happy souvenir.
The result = -0.006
